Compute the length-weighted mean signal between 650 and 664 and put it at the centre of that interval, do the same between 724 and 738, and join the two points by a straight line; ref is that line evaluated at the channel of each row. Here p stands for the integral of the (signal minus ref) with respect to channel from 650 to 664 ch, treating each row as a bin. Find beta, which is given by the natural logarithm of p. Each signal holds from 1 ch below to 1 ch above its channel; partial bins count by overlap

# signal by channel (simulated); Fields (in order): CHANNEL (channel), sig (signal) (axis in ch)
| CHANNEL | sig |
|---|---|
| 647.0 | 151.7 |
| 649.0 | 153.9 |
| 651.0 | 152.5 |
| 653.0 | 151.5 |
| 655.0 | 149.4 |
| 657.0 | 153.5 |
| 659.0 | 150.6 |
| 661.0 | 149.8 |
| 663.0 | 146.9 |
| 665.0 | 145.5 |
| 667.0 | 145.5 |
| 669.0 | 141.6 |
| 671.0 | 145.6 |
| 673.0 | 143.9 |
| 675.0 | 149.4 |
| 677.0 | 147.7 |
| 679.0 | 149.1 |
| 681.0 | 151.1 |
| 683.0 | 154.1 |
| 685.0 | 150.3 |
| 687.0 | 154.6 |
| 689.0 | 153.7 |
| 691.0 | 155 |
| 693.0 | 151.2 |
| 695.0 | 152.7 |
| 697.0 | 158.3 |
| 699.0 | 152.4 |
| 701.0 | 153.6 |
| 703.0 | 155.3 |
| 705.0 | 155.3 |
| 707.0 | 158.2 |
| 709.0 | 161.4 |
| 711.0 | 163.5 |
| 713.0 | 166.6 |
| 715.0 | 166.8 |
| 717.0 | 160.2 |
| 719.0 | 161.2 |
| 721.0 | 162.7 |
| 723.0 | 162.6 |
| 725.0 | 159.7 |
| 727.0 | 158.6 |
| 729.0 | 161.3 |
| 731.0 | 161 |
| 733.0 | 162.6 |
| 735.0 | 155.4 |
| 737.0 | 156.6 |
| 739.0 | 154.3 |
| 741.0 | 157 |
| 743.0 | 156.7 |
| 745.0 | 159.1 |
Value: -29.8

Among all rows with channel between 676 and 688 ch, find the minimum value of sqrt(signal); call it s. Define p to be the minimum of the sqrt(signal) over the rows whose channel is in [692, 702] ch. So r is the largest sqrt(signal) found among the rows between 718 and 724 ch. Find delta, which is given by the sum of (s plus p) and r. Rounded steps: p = 12.3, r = 12.8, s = 12.2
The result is 37.2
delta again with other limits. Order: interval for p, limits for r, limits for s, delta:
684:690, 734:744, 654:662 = 37.0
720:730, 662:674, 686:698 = 37.0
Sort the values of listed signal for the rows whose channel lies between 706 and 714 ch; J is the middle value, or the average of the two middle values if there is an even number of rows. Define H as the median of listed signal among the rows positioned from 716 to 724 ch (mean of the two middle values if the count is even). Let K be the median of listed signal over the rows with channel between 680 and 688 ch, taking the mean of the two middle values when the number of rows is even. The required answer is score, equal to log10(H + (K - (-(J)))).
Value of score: 2.68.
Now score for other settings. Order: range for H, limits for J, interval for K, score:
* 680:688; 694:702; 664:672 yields 2.65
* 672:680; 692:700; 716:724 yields 2.67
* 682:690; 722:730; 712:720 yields 2.68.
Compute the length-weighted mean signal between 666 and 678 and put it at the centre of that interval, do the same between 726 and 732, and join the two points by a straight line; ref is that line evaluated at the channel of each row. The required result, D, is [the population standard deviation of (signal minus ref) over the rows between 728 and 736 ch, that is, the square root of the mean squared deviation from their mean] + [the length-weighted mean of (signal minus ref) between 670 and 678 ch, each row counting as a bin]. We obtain 4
